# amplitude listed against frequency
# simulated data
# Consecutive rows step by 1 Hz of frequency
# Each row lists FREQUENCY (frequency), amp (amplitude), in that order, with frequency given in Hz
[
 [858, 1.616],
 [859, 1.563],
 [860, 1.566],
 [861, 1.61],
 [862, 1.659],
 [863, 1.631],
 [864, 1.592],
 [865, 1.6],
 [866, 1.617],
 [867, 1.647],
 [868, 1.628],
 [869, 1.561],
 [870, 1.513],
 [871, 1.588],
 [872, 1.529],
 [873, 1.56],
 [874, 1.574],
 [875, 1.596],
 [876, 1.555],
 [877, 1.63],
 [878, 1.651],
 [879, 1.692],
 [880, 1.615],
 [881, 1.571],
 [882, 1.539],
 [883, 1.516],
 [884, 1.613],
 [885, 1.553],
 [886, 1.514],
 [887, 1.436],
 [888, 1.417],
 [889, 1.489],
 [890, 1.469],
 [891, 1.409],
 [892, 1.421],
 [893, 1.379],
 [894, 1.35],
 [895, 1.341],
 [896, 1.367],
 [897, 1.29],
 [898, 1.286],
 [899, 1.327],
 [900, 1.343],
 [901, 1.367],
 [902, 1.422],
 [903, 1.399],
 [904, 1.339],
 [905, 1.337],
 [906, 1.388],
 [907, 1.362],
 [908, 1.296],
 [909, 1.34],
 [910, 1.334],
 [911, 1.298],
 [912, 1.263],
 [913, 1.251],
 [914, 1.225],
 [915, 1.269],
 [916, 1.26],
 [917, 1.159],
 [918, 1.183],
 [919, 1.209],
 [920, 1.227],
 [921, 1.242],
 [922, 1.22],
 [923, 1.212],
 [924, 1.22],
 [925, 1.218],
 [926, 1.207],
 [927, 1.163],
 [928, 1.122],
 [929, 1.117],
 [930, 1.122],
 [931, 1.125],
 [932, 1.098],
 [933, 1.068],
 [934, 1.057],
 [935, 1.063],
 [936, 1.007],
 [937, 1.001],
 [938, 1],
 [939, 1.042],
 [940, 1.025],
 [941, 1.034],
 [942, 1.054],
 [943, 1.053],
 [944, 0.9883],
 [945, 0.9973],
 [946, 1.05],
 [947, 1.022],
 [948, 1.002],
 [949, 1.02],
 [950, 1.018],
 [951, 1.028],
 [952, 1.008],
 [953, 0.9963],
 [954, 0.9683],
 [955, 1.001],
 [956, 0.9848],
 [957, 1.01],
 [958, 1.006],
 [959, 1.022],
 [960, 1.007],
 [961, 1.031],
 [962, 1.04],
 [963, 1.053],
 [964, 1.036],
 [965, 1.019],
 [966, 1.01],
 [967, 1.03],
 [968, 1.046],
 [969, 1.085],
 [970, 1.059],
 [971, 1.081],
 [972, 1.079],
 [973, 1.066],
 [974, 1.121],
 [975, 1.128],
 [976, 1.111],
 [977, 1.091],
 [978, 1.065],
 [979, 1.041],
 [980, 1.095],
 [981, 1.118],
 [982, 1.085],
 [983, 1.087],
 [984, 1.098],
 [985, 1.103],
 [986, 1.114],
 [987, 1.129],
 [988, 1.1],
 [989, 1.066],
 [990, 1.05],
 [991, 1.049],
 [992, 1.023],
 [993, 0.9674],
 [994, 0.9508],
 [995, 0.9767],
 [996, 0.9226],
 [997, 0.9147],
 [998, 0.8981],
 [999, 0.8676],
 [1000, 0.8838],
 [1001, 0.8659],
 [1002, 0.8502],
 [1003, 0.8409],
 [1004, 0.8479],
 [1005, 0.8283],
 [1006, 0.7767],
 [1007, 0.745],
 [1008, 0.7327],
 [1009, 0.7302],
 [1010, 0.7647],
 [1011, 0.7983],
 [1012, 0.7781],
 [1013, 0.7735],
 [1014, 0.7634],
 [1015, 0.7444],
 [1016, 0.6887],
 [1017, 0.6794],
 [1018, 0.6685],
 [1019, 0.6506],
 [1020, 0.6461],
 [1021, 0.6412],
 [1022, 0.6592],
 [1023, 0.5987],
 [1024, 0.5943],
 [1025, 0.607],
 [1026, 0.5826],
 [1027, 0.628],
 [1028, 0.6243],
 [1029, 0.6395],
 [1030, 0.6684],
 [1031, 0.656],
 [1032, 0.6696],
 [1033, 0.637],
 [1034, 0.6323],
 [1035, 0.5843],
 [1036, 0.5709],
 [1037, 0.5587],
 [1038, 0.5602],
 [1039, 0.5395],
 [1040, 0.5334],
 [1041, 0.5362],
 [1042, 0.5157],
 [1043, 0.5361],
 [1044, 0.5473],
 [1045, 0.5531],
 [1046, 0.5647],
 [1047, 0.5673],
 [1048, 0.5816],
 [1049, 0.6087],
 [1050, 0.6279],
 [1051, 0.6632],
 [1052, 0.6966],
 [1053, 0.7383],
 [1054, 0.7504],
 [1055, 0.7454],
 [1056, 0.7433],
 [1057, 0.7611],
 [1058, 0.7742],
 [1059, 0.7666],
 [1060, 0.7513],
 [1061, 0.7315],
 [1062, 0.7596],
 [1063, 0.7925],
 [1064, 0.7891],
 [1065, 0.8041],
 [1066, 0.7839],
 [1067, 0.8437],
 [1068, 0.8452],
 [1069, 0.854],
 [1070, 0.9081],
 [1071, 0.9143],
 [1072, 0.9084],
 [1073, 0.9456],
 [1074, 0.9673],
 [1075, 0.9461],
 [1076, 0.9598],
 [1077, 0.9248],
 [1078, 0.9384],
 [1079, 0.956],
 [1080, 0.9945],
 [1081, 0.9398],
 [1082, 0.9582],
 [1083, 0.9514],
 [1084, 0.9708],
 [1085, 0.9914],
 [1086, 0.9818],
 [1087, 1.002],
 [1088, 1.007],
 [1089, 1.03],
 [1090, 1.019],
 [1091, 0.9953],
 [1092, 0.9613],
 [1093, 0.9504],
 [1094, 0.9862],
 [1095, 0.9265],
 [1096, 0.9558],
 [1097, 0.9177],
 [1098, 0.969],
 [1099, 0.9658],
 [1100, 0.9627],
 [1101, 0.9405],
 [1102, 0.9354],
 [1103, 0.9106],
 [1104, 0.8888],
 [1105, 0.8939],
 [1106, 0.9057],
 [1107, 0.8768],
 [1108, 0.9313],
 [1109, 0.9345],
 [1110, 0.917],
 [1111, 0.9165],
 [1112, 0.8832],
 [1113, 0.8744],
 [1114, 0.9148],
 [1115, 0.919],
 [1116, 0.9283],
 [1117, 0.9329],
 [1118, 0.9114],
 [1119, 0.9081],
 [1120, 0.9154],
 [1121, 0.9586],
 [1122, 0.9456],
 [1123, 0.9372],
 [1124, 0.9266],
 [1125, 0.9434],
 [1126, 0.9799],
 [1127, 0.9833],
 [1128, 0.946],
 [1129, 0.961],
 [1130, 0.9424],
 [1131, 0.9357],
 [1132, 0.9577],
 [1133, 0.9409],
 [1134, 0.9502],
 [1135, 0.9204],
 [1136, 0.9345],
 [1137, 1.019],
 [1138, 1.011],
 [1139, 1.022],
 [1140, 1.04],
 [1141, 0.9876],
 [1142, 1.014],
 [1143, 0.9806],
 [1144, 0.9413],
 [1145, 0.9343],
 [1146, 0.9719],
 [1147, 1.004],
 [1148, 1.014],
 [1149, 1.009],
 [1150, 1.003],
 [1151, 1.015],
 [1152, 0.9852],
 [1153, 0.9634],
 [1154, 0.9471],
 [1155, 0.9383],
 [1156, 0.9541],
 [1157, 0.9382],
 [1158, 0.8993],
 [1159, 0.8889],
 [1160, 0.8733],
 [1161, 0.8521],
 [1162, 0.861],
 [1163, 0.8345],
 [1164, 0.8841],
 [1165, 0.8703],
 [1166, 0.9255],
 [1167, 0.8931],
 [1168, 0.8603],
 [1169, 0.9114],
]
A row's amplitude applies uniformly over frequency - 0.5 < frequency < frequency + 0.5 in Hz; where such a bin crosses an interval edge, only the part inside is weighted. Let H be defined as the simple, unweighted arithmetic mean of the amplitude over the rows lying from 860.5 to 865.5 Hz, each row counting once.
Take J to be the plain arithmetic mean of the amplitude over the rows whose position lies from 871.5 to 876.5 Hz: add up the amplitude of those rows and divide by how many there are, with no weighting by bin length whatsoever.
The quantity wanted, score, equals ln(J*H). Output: 0.93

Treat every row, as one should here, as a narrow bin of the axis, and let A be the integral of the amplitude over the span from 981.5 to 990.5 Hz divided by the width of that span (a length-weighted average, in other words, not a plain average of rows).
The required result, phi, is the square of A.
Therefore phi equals 1.19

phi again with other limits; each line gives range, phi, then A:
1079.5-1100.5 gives 0.95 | 0.97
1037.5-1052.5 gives 0.33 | 0.58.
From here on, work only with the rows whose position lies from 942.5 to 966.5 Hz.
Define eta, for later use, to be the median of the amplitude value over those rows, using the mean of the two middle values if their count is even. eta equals 1.01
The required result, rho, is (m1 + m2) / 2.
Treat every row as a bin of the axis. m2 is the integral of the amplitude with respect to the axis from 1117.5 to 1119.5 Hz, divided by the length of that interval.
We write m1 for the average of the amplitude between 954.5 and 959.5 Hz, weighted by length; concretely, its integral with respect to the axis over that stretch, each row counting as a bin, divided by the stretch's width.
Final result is 0.96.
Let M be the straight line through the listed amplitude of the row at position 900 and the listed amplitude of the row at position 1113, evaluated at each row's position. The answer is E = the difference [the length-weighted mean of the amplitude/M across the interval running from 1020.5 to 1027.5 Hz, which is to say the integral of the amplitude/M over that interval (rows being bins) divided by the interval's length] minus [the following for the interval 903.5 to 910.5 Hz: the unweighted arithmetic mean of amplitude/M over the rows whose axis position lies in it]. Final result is -0.4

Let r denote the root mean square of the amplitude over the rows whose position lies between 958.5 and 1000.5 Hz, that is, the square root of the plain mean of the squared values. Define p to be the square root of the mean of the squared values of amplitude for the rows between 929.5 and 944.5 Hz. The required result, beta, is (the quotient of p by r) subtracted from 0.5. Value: -0.51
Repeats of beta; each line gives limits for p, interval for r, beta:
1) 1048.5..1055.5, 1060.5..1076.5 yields -0.30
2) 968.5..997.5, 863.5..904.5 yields -0.21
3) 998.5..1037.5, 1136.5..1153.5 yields -0.21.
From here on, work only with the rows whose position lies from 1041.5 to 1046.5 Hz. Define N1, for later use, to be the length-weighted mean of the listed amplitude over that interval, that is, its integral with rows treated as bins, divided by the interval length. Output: 0.54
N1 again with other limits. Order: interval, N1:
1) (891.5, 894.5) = 1.38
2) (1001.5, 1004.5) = 0.85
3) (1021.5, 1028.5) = 0.61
